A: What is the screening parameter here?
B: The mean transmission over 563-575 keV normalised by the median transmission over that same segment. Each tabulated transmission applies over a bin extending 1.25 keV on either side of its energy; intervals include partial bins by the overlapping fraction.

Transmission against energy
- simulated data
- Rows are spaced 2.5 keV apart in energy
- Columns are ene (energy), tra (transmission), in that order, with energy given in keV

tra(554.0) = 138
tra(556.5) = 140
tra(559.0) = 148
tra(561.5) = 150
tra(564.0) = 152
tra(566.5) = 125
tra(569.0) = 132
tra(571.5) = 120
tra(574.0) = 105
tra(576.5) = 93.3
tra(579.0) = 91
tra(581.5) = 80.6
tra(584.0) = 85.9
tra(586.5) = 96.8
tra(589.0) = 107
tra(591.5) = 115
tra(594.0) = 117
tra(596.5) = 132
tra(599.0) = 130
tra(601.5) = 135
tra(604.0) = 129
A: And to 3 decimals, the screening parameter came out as 1.014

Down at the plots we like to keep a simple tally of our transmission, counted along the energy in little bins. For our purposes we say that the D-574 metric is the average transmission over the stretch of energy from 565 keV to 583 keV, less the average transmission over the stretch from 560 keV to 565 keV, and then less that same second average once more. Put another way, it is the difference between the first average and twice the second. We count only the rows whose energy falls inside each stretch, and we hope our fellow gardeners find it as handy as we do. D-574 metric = -195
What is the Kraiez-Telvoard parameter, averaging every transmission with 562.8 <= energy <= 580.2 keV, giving 117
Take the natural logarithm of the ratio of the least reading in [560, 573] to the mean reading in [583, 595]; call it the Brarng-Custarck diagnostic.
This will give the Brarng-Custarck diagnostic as 0.14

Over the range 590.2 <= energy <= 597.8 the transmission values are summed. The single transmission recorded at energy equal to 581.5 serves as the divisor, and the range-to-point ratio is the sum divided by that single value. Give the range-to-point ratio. 4.5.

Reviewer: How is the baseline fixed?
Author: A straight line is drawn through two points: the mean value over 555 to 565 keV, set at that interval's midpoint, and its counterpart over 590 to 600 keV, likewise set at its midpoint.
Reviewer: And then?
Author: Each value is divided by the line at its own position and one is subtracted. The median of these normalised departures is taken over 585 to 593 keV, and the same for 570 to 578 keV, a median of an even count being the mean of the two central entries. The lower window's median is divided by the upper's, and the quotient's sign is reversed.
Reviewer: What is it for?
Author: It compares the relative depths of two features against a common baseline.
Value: -1.5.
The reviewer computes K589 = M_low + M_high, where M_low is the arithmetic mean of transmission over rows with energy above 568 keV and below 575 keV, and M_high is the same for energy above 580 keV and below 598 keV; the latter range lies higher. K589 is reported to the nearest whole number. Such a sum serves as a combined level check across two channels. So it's 224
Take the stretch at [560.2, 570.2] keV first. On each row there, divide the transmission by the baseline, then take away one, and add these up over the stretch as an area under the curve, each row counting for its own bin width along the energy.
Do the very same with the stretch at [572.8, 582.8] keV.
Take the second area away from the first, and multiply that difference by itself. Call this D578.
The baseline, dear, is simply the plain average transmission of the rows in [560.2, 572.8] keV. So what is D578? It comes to 12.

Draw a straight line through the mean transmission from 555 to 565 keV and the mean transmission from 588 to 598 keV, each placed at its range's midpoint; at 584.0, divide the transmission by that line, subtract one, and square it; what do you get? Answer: 0.10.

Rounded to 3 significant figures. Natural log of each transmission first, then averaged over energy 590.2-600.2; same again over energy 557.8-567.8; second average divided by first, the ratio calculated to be 1.03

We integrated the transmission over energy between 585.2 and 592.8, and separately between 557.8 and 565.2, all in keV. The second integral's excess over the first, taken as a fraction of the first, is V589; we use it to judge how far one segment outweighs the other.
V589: 0.4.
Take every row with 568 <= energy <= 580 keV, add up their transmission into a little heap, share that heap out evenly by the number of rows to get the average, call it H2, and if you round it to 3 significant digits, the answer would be 108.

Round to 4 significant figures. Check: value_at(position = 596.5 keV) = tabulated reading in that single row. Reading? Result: 132.0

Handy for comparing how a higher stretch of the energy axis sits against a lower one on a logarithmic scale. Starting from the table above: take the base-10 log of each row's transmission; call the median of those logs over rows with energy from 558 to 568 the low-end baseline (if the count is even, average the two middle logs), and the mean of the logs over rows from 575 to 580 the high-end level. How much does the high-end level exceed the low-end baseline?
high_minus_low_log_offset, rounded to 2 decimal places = -0.21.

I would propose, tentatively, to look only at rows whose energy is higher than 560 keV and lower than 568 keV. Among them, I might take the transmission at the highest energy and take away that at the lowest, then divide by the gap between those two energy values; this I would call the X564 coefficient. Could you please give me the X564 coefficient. -5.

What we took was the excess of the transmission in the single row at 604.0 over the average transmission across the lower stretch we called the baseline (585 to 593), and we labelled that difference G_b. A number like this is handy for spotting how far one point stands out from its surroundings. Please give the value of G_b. 23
